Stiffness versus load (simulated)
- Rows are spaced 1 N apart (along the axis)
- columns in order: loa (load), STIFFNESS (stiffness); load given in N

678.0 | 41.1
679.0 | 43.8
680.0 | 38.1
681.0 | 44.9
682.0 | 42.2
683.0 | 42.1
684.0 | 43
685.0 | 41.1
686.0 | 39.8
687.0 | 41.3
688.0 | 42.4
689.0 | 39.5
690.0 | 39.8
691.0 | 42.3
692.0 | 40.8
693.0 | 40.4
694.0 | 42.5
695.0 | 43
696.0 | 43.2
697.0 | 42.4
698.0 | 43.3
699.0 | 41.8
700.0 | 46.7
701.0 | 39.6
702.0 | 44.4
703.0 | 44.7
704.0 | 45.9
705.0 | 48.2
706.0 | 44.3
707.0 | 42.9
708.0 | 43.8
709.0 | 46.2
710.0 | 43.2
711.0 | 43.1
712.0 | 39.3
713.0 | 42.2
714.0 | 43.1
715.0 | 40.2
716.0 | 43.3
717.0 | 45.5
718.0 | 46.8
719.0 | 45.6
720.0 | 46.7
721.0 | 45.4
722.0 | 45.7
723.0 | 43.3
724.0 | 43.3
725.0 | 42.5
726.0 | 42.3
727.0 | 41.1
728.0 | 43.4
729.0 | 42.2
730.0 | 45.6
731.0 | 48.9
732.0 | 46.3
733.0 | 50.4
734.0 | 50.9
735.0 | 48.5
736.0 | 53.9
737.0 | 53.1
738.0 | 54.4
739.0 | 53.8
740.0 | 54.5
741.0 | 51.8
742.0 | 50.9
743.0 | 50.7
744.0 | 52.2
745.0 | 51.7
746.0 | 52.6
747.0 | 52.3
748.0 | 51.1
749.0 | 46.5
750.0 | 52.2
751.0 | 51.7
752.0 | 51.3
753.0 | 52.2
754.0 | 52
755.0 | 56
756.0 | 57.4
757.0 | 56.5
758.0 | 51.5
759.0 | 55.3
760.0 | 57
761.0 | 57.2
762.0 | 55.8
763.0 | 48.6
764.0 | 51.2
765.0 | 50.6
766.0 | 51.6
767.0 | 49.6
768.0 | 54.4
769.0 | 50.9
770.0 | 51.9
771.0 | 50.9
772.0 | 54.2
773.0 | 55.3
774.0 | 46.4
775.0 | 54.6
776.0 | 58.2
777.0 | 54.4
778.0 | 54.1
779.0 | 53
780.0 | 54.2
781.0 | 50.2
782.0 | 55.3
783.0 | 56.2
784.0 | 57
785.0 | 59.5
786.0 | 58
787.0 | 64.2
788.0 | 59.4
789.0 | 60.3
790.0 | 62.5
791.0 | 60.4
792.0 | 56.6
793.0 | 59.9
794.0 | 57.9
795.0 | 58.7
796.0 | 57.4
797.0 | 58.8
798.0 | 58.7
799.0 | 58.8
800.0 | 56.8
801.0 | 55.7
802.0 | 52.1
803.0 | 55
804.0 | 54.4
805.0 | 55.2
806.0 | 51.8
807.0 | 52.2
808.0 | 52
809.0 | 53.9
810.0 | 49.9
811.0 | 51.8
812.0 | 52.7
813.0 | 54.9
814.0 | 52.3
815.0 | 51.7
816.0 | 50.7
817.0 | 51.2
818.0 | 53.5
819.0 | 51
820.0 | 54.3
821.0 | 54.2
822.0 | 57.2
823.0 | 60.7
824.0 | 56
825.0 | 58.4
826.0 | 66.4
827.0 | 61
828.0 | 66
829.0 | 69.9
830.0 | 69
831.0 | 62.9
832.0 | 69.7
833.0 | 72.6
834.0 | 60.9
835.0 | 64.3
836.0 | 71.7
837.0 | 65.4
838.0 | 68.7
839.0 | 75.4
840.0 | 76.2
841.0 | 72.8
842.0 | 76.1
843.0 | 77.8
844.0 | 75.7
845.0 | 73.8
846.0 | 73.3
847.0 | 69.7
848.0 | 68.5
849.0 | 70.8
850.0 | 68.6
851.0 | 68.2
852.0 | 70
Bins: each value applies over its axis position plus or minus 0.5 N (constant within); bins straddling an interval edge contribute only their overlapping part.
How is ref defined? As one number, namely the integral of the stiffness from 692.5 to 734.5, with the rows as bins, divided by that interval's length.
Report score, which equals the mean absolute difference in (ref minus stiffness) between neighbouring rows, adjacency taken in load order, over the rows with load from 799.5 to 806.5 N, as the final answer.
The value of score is 2.07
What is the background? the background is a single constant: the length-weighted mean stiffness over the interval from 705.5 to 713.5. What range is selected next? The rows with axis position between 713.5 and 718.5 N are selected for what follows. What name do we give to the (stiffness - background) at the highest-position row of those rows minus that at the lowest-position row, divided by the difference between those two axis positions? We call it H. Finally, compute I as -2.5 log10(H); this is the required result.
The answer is 0.1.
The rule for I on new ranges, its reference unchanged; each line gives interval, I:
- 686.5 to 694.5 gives 1.9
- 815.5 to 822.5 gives -0.1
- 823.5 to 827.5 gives -0.6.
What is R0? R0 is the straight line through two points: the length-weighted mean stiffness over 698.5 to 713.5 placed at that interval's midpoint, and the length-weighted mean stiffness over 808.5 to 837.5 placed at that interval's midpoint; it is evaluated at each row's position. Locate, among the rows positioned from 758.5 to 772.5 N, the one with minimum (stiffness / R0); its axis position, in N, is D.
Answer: 763.0 N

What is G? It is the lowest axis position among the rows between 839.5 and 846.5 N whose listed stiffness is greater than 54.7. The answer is 840.0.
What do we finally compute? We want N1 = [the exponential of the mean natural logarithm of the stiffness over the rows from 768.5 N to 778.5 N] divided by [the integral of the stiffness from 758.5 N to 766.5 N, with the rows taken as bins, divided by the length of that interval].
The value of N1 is 0.99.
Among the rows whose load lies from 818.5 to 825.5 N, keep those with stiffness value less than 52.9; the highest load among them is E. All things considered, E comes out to 819.0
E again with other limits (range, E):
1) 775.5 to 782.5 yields 781.0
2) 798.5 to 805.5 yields 802.0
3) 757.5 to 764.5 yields 764.0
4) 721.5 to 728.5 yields 728.0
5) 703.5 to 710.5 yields 710.0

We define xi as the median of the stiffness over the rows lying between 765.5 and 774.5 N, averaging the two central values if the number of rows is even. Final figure 52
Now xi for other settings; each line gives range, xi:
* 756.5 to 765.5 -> 55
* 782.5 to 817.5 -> 56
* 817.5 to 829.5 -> 58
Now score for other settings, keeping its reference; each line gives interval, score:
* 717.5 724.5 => 1.05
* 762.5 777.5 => 3.24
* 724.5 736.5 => 2.42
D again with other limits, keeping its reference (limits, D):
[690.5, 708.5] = 701.0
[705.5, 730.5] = 712.0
